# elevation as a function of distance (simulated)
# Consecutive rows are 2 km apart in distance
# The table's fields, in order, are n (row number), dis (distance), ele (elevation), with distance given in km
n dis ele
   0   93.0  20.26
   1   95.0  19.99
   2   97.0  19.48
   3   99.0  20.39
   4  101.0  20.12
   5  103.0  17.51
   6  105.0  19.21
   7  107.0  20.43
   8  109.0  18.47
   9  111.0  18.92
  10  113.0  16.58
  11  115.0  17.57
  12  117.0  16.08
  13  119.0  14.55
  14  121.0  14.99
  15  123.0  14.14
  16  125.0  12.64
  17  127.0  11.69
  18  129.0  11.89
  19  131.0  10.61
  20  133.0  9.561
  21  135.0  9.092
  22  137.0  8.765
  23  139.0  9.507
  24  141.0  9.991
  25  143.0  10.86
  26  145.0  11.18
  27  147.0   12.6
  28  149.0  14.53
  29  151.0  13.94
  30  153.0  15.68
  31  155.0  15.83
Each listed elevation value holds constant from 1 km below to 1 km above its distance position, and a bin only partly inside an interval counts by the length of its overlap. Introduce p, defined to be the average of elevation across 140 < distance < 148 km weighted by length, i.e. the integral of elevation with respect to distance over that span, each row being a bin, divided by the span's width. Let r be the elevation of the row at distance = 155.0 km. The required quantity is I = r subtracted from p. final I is -5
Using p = 11.2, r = 15.83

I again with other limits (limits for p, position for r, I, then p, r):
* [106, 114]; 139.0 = 9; 18.6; 9.507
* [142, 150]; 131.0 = 2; 12.3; 10.61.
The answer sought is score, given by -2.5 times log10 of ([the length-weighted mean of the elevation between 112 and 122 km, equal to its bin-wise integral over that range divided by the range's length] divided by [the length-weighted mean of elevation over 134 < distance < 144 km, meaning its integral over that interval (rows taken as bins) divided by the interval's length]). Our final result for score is -0.5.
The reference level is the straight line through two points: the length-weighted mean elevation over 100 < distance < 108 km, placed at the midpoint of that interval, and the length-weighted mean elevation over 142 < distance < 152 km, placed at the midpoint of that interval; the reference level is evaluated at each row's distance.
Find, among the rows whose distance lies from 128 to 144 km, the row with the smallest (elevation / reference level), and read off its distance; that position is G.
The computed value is 137.0 km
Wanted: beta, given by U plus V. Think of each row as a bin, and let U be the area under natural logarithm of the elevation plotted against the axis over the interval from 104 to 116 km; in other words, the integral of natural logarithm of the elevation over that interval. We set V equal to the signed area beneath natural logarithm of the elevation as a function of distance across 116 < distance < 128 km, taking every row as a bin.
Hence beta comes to 67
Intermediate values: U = 35.0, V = 31.6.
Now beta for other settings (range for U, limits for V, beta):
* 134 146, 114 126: 60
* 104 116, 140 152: 65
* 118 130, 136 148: 59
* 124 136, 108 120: 63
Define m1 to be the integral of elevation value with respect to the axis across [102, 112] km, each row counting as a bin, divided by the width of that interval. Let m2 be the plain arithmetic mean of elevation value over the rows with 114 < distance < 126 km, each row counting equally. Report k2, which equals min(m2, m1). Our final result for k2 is 15.0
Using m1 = 18.9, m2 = 15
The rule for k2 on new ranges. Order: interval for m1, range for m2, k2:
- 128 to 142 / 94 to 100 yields 9.9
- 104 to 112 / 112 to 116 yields 17.1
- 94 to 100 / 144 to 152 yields 13.1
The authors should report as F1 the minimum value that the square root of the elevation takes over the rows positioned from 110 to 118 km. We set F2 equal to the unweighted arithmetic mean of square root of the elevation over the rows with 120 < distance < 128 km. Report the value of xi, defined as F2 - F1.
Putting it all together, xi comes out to -0.4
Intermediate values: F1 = 4.01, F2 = 3.7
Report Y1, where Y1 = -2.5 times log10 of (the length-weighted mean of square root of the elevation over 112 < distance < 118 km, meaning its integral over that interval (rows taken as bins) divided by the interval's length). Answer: -1.53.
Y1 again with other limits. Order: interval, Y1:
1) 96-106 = -1.61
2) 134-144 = -1.23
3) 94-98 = -1.62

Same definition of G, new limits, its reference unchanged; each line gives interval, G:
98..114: 103.0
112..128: 127.0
